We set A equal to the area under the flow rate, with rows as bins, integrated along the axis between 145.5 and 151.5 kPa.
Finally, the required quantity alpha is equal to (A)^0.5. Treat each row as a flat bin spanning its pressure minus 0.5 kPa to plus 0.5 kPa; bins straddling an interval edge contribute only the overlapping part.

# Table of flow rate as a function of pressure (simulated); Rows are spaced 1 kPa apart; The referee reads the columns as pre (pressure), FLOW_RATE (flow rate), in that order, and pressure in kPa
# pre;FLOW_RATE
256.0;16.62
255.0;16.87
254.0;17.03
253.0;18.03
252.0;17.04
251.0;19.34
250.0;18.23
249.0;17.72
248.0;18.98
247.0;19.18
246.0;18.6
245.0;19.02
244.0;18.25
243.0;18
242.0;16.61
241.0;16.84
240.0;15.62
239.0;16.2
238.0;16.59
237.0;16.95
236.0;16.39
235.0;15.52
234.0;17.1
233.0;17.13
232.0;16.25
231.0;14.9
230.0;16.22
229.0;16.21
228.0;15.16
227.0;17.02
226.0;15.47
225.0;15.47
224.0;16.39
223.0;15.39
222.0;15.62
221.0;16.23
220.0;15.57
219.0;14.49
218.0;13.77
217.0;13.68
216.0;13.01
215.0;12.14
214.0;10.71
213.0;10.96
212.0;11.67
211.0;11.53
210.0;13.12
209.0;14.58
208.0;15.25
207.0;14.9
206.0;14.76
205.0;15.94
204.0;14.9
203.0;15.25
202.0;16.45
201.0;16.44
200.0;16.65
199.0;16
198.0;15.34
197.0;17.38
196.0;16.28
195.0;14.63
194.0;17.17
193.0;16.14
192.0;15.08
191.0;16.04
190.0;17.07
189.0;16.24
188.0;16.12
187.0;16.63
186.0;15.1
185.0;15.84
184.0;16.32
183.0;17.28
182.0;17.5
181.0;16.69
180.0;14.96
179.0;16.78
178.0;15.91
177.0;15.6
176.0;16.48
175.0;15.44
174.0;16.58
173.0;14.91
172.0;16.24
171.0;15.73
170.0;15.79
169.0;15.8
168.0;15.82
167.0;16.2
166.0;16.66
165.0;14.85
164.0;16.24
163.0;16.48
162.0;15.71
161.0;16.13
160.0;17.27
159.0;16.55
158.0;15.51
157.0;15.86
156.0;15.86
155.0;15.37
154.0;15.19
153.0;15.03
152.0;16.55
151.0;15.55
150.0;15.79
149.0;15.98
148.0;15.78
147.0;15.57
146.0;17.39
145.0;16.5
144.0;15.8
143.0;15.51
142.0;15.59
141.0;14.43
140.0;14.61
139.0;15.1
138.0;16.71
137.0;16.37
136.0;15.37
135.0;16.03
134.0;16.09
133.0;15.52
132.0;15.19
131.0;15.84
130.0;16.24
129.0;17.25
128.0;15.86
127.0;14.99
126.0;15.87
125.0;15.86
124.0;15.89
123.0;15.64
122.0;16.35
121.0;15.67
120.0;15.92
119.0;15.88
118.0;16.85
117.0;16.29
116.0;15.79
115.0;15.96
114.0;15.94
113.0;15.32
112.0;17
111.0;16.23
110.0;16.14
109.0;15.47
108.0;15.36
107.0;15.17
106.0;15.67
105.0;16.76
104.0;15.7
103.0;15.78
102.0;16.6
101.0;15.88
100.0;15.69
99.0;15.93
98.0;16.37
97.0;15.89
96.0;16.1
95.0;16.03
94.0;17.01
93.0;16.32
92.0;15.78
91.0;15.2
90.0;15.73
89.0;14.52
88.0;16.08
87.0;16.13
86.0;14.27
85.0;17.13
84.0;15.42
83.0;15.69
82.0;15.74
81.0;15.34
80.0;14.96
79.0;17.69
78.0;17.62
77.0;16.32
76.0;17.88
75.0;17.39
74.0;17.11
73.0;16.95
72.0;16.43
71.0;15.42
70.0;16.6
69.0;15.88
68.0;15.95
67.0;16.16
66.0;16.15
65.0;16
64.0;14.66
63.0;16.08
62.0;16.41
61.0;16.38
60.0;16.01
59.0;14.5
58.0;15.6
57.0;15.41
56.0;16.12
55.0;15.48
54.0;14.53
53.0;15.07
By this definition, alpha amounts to 9.8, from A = 96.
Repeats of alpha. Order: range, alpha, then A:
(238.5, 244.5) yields 10.1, 102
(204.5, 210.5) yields 9.4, 89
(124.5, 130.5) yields 9.8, 96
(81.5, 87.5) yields 9.7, 94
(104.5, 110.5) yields 9.7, 95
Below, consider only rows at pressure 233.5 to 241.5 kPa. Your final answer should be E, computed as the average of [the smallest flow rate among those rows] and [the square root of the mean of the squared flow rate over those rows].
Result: 16.0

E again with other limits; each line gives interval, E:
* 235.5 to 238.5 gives 16.5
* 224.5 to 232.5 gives 15.4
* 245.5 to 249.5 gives 18.2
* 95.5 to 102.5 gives 15.9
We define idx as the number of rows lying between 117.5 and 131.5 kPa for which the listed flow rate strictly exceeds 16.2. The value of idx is 4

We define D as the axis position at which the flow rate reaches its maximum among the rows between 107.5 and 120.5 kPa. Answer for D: 112.0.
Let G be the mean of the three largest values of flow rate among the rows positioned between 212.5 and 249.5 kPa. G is 19.1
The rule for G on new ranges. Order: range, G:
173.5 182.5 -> 17.0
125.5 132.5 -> 16.5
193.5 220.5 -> 17.1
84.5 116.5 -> 17.0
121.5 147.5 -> 17.1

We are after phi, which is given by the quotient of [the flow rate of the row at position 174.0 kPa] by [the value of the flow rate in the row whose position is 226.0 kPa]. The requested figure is 1.07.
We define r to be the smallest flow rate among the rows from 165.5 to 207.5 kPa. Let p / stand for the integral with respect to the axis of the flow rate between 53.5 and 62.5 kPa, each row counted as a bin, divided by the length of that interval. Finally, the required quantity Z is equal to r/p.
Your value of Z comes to 0.94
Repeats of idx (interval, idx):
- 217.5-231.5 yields 5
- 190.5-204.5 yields 6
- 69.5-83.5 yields 9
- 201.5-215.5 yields 1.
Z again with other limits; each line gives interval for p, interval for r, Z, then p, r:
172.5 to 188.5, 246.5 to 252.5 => 1.06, 16.1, 17.04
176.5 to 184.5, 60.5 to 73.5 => 0.89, 16.4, 14.66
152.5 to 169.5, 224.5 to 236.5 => 0.94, 15.9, 14.9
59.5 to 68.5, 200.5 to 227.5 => 0.67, 16.0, 10.71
